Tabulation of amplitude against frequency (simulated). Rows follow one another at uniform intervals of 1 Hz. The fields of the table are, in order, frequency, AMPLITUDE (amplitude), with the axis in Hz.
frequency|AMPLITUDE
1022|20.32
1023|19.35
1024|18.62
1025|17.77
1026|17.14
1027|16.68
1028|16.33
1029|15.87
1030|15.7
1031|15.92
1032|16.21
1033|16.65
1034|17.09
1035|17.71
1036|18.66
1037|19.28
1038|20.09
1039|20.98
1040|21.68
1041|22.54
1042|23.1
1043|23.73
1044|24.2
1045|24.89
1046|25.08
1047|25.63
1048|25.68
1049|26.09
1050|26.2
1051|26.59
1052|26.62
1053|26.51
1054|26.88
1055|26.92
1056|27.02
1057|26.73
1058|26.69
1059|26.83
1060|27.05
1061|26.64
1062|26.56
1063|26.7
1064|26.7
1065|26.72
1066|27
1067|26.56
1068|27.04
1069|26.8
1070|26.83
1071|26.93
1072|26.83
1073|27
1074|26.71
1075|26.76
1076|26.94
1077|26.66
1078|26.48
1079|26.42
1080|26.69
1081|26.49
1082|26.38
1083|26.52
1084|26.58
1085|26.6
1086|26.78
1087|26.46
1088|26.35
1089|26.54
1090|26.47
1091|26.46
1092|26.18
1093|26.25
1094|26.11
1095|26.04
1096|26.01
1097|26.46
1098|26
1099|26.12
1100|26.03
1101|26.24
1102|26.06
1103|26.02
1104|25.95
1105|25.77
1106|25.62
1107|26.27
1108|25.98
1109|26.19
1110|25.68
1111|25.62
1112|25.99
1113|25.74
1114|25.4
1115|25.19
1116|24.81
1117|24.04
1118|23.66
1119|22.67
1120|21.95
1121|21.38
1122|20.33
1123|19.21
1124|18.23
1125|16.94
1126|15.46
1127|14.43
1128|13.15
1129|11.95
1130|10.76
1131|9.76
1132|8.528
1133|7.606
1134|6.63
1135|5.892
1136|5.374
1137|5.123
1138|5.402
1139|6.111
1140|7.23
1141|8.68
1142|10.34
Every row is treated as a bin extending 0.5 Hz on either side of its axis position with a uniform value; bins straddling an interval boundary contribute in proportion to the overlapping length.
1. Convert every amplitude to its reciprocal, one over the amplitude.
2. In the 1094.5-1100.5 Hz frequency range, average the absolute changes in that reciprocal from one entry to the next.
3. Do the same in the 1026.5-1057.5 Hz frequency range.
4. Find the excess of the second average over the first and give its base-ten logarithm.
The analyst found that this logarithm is -3.2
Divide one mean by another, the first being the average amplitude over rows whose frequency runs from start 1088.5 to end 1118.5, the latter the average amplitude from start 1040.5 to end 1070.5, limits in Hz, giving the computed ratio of 0.99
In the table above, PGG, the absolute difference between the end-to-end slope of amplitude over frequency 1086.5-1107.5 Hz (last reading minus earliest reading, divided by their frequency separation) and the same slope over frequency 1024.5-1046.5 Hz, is 0.36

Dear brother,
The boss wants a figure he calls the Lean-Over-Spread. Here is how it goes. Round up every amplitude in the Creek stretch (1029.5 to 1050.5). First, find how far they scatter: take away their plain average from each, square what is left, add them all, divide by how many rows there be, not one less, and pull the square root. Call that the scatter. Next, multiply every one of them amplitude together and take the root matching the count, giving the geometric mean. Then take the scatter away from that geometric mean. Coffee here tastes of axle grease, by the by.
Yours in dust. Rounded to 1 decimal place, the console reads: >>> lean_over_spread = 17.3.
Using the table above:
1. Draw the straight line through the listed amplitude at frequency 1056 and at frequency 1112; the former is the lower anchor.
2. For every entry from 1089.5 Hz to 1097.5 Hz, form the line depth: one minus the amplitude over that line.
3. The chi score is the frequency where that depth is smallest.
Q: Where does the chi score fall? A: 1097 Hz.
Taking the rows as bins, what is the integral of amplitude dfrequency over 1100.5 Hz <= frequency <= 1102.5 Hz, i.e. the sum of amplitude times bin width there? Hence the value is 52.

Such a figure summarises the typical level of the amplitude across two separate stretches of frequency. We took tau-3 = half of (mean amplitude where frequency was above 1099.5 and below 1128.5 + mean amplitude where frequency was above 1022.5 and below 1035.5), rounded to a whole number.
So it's 20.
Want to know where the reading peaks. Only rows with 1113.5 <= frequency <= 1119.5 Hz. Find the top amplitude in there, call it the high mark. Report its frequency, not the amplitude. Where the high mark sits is 1114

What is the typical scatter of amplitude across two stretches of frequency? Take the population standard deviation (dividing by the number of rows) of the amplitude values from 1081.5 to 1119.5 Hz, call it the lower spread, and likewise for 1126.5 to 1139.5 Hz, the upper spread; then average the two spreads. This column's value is 2.0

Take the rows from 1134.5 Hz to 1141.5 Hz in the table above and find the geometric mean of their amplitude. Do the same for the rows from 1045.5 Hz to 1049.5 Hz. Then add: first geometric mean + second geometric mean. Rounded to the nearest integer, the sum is 32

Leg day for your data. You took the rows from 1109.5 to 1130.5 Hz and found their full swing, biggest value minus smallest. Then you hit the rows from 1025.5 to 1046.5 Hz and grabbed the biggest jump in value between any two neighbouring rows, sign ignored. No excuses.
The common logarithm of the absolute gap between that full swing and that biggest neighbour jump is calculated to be 1.15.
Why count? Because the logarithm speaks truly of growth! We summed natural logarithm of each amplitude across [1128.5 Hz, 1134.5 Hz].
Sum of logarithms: 13.20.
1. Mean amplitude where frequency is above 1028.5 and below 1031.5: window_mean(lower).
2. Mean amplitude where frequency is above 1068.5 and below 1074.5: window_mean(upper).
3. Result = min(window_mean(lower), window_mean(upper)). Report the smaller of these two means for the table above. 16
